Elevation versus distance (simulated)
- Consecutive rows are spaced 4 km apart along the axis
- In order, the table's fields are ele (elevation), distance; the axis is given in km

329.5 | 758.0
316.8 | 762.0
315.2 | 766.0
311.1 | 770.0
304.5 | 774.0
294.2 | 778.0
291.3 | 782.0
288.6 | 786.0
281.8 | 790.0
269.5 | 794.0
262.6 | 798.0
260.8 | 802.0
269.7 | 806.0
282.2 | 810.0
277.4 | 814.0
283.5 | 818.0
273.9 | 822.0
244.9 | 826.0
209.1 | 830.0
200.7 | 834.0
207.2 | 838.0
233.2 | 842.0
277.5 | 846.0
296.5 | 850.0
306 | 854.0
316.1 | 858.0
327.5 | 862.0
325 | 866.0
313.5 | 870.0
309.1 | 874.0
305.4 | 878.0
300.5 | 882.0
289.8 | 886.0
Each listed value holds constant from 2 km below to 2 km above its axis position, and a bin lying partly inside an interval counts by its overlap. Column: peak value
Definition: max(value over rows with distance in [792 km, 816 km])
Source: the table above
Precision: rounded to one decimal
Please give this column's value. 282.2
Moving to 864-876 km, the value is 325.0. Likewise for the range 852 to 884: 327.5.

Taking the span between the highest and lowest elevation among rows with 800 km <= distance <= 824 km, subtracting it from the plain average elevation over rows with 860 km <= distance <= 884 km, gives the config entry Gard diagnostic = 291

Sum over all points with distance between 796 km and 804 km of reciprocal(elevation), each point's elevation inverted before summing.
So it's 0.008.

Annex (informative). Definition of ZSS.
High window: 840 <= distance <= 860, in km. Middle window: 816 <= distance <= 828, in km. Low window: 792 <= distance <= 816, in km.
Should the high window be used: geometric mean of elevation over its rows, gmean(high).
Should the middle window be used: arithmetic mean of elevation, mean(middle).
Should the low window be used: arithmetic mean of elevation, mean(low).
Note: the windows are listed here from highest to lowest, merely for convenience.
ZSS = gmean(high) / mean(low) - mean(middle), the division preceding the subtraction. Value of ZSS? -266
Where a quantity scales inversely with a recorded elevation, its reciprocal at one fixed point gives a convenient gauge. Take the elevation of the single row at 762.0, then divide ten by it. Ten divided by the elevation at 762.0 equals 0.0316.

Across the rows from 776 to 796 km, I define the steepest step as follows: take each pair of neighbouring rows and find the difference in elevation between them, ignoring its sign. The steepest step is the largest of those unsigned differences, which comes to 12.3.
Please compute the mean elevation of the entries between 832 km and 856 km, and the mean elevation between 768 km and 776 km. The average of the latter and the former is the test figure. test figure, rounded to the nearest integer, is 281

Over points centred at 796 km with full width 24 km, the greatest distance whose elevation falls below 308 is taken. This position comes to 806.0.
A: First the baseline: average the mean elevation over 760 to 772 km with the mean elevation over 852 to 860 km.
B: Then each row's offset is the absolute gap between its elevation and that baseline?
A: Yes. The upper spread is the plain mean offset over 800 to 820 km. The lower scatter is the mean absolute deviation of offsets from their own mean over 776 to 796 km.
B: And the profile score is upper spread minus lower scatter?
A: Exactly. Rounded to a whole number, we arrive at 30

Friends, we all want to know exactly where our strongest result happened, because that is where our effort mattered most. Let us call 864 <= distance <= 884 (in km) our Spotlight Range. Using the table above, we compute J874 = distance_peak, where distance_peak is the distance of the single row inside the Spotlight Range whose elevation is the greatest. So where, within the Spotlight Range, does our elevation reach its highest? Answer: 866.0 km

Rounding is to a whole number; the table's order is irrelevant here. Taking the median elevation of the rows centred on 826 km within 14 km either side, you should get 245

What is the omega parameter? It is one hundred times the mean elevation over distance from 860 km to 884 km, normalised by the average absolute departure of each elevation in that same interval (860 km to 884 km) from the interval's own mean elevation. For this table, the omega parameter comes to 3688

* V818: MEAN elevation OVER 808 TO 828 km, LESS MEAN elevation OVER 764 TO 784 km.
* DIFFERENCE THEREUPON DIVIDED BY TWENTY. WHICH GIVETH -1.5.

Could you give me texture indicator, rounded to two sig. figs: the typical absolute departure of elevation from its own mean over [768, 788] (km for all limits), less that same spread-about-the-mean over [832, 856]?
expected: -32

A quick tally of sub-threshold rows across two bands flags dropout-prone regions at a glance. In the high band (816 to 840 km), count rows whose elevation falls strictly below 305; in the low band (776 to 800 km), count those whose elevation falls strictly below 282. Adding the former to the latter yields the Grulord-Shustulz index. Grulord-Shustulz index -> 9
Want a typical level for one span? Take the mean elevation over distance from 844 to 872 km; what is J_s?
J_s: 309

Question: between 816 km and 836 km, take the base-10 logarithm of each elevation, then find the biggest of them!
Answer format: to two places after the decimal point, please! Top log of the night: 2.45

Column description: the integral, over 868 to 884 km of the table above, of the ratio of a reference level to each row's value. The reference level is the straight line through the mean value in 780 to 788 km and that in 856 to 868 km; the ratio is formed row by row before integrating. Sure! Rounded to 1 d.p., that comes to 17.1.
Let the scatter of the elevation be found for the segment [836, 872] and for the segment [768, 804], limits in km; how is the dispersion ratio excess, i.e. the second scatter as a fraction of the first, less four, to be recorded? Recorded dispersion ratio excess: -3.58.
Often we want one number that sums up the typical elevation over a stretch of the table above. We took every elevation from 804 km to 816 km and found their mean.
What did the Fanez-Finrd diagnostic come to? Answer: 276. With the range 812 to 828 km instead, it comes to 270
